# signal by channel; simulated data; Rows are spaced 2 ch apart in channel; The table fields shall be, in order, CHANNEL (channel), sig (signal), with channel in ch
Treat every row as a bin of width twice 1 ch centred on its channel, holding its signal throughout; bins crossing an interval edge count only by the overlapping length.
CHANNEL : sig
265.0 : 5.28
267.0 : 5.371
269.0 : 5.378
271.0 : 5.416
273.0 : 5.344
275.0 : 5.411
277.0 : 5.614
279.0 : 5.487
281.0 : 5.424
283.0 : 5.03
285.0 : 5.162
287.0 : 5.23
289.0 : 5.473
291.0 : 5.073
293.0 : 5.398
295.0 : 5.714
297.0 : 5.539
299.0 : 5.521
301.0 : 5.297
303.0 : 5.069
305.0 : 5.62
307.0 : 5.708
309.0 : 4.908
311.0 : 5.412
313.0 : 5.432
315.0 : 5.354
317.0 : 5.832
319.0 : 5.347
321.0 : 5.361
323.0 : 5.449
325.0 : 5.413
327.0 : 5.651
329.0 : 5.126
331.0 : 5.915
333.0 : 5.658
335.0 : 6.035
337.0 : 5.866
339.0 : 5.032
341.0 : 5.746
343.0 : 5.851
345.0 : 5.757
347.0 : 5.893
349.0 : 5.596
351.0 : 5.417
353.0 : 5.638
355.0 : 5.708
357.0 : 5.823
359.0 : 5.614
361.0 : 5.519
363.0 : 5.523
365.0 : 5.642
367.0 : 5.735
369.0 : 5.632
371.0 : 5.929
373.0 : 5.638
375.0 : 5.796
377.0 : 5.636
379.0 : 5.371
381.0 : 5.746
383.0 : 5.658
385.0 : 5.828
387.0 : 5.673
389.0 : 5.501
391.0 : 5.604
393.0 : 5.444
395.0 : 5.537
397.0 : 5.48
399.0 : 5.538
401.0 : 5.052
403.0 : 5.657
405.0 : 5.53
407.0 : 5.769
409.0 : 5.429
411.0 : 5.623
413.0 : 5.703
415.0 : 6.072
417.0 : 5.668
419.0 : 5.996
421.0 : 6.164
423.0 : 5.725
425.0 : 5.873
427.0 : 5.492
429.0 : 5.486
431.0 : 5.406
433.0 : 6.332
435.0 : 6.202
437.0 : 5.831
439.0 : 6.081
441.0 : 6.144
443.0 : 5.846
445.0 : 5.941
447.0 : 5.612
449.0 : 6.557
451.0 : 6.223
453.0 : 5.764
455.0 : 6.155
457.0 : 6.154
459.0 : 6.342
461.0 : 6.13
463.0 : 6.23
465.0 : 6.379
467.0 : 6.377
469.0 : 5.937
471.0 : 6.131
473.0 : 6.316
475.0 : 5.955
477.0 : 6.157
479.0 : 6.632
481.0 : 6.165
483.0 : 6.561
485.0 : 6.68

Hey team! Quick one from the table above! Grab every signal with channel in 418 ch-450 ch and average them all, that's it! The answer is 5.92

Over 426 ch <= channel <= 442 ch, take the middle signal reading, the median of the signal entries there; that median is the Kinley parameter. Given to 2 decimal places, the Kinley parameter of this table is 5.96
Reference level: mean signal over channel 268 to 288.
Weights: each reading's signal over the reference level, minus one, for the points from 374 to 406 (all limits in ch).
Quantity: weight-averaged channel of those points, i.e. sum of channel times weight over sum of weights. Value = 386.4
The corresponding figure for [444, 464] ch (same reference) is 454.7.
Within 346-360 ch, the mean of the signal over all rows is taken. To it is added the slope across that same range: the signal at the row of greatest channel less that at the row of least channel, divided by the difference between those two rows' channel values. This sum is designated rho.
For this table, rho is 5.65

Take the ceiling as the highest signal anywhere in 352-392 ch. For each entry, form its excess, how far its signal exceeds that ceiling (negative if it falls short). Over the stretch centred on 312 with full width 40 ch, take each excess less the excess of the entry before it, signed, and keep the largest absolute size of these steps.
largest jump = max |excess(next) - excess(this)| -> 0.80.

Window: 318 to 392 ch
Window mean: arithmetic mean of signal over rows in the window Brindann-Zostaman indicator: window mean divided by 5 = 1.13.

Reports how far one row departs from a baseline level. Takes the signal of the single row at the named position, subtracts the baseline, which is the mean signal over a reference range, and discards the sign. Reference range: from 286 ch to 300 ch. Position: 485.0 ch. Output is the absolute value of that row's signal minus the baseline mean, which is 1.3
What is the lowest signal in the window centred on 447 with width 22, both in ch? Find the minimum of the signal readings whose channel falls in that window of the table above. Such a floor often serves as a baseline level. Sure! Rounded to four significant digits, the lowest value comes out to 5.612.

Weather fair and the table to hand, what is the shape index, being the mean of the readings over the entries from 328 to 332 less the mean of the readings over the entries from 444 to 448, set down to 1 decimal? -0.3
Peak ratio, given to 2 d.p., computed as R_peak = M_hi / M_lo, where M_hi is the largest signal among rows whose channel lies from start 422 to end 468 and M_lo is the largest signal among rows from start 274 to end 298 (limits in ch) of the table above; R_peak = 1.15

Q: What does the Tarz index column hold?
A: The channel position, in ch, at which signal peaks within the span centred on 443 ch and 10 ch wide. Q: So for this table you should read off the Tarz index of 441.0 ch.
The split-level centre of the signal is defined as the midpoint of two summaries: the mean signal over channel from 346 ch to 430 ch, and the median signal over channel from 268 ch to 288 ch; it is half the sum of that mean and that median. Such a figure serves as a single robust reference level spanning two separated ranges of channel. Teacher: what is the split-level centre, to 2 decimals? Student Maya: 5.52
